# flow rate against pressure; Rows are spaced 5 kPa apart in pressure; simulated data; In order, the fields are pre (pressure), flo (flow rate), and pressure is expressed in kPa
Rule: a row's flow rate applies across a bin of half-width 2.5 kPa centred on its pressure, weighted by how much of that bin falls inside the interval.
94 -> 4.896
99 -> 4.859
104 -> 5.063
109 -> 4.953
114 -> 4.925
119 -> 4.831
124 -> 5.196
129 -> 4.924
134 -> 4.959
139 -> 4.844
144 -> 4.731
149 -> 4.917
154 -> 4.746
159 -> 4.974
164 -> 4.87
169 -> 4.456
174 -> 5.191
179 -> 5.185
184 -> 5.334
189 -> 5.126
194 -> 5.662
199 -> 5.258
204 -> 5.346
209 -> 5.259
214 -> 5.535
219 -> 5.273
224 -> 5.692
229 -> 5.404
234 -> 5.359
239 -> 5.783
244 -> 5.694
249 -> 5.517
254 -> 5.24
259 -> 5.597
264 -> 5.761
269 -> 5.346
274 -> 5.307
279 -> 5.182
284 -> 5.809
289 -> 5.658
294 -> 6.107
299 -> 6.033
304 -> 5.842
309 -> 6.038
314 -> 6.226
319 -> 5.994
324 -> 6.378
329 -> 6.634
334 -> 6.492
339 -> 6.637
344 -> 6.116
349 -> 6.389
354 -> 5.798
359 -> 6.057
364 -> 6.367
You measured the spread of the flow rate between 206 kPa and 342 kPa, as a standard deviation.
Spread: 0.43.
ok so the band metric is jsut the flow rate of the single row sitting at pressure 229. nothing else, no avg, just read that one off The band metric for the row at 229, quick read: 5.404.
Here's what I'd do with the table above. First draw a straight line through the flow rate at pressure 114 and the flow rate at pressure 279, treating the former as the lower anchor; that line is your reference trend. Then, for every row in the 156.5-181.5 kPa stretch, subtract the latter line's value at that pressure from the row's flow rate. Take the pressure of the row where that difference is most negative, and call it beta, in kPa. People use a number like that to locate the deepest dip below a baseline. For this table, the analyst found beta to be 169 kPa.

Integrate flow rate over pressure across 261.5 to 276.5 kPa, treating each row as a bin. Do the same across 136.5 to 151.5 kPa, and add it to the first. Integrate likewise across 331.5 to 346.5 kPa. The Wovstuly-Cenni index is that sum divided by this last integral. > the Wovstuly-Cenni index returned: 1.61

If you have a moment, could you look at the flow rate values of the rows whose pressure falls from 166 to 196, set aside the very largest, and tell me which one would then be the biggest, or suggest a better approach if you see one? 5.334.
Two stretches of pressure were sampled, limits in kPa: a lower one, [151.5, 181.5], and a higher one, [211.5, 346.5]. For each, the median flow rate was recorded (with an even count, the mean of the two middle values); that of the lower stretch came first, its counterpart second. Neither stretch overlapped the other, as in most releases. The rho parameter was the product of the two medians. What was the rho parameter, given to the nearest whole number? 28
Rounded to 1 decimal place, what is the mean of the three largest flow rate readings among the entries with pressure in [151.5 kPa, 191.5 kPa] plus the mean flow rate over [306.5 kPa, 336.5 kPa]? 11.5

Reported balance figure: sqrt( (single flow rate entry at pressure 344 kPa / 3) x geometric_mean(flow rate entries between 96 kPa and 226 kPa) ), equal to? 3.22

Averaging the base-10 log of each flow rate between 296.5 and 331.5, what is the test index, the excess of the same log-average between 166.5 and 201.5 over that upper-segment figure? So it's -0.077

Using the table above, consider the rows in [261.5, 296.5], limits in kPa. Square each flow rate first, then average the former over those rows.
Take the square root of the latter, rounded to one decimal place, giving 5.6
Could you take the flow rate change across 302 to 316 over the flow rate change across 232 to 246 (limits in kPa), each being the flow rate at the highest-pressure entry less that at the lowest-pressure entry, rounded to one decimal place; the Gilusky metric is 1.1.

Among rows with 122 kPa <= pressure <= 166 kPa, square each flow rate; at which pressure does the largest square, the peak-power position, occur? 124 kPa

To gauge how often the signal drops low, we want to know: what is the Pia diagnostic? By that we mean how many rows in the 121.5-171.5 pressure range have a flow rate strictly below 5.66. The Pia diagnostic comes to 10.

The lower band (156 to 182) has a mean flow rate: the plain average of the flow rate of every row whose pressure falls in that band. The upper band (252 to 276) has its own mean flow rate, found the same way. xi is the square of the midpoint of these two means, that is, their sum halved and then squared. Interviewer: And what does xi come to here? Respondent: 27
